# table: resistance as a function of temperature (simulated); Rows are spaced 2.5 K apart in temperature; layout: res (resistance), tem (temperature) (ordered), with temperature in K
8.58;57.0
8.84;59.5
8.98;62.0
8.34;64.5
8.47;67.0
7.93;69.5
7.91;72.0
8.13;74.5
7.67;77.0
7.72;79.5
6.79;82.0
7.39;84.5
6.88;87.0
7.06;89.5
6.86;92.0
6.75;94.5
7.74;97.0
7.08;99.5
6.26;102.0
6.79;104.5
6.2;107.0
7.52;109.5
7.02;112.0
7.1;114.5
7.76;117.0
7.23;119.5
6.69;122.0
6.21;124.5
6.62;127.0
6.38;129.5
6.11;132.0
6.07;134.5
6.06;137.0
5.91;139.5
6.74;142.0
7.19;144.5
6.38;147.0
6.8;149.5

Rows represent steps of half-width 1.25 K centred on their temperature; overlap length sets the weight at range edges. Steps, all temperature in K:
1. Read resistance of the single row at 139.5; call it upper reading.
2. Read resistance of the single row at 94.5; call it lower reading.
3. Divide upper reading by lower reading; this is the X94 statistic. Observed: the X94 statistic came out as 0.88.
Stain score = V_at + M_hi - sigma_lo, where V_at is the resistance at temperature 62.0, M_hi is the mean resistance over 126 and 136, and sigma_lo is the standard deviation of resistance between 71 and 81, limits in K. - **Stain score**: 15.1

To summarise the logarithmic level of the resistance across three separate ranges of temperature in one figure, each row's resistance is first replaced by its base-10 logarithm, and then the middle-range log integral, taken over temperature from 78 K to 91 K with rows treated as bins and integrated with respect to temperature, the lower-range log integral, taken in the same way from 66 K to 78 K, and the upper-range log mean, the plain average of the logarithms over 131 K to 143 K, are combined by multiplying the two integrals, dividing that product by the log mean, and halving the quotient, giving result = 76.4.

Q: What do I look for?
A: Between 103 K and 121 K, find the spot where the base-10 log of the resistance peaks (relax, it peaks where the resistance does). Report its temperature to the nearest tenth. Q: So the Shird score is 117.0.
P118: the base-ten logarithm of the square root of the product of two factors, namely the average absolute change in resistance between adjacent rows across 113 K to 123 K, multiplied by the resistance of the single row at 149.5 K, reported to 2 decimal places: 0.30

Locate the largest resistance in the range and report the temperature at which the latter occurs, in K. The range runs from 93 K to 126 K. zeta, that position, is 117.0 K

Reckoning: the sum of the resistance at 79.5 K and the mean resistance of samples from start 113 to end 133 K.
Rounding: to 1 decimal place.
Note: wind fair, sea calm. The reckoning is 14.5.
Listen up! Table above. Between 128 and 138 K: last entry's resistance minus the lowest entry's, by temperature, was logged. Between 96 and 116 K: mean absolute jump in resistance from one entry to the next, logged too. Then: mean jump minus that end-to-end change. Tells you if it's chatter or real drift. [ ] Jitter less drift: 0.96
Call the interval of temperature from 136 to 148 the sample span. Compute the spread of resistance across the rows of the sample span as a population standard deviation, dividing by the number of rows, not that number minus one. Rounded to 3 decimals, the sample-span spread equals 0.465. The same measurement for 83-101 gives 0.322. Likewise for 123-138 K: 0.201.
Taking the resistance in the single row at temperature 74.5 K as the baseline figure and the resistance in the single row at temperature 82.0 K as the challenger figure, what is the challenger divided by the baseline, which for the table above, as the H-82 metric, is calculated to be 0.84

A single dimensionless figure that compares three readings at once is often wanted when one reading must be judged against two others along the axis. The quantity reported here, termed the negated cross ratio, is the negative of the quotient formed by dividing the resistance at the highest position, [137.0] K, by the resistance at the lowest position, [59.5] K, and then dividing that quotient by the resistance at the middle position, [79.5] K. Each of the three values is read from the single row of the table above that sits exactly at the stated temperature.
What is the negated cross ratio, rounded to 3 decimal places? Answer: -0.089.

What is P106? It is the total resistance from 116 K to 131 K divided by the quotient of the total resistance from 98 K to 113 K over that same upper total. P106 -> 41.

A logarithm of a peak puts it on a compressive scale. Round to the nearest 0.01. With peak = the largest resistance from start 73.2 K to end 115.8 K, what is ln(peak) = 2.10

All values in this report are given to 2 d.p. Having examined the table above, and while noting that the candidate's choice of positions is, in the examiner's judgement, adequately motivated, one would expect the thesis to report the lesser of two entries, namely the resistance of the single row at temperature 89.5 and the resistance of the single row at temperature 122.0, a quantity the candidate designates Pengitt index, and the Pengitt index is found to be 6.69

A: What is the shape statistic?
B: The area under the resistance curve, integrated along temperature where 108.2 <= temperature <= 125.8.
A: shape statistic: 124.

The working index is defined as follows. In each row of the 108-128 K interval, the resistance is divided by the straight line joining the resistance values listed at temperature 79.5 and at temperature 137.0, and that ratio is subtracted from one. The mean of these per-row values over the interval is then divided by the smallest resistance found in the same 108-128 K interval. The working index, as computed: -0.010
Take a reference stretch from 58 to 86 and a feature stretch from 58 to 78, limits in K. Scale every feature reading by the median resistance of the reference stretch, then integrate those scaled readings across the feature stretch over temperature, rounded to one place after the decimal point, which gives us 20.9 K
